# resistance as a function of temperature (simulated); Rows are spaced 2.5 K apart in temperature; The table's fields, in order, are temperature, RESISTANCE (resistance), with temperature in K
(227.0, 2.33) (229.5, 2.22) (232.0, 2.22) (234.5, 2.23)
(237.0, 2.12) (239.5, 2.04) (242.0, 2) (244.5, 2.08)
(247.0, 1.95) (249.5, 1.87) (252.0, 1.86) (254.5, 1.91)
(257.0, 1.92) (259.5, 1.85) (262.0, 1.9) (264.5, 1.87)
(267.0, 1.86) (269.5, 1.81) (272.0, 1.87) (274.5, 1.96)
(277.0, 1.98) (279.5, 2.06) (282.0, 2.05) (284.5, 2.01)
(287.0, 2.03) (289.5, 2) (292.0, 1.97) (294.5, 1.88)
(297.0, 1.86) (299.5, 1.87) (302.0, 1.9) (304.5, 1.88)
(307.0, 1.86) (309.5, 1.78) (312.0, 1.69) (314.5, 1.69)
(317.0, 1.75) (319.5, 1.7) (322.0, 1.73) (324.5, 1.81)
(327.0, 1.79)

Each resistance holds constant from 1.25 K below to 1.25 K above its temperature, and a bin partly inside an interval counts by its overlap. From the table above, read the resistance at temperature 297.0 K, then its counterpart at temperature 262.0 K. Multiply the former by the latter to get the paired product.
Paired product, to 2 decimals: 3.53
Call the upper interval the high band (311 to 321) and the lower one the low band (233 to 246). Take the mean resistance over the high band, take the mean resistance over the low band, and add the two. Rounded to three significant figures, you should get 3.80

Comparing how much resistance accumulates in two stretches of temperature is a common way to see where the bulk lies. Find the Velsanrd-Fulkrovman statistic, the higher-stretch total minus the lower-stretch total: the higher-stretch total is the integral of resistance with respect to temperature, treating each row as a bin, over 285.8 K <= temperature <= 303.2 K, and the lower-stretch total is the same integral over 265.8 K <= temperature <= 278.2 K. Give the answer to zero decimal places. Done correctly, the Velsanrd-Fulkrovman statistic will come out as 10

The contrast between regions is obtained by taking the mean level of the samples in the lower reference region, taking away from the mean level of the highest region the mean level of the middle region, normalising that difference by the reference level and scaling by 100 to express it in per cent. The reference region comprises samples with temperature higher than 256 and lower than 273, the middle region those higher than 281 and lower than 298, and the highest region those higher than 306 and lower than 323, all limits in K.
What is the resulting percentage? -12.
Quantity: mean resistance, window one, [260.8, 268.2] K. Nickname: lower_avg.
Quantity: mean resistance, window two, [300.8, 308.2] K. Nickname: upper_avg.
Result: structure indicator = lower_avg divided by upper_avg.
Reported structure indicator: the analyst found 1.00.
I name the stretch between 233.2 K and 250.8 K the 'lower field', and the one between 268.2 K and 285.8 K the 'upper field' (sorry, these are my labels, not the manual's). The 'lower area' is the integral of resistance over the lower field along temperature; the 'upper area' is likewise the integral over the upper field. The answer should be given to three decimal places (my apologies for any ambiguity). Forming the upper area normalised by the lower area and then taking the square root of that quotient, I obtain 0.981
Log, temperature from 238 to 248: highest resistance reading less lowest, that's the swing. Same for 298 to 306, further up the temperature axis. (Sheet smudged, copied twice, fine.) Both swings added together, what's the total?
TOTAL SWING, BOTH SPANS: 0.16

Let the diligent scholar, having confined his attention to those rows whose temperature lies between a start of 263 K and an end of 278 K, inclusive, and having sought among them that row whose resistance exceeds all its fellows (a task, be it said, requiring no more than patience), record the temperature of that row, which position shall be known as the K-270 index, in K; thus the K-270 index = 277.0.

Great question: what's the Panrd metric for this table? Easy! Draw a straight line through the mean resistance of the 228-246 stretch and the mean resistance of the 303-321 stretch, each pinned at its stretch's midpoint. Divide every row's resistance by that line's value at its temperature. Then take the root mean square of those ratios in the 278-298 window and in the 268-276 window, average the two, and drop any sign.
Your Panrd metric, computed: 1.01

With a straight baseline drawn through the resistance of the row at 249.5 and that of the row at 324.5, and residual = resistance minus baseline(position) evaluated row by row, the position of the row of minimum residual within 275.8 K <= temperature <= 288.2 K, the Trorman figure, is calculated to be 277.0 K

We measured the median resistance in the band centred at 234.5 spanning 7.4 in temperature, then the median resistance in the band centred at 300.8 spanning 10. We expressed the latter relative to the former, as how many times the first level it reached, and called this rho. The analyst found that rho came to 0.845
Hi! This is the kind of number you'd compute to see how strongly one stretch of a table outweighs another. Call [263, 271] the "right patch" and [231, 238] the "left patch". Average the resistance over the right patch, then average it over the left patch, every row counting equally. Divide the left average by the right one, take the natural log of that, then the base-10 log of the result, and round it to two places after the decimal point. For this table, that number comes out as -0.77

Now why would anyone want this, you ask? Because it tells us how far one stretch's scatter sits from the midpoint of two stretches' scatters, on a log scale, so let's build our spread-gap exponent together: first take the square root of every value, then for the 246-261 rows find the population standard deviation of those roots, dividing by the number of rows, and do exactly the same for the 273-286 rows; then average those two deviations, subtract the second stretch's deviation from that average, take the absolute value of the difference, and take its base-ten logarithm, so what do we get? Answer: -3.52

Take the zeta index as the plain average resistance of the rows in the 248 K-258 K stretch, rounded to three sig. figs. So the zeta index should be 1.89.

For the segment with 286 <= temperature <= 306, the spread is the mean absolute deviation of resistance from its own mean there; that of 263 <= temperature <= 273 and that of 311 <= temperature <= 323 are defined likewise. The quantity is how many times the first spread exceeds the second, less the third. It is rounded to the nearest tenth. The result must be 2.7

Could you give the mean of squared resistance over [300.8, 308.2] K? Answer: 3.5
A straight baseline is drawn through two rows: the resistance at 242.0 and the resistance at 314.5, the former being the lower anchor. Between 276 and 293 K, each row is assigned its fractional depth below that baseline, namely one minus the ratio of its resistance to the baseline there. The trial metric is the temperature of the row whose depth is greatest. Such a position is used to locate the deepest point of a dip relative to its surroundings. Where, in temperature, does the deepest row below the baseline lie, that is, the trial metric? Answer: 277.0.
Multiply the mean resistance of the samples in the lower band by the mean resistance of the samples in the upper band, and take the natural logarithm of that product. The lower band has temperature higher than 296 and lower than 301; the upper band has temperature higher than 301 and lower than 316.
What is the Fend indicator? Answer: 1.211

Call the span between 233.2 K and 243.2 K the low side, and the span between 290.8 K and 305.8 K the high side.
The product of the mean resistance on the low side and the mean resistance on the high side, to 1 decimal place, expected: 4.0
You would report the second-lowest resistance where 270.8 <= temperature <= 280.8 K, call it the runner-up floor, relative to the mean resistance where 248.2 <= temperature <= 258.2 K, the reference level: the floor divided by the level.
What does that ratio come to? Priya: 1.037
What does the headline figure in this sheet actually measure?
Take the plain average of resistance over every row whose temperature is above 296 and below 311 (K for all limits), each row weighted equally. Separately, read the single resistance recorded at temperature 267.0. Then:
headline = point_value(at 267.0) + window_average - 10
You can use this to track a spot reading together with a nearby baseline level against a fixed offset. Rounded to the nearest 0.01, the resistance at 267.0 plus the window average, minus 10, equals -6.28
